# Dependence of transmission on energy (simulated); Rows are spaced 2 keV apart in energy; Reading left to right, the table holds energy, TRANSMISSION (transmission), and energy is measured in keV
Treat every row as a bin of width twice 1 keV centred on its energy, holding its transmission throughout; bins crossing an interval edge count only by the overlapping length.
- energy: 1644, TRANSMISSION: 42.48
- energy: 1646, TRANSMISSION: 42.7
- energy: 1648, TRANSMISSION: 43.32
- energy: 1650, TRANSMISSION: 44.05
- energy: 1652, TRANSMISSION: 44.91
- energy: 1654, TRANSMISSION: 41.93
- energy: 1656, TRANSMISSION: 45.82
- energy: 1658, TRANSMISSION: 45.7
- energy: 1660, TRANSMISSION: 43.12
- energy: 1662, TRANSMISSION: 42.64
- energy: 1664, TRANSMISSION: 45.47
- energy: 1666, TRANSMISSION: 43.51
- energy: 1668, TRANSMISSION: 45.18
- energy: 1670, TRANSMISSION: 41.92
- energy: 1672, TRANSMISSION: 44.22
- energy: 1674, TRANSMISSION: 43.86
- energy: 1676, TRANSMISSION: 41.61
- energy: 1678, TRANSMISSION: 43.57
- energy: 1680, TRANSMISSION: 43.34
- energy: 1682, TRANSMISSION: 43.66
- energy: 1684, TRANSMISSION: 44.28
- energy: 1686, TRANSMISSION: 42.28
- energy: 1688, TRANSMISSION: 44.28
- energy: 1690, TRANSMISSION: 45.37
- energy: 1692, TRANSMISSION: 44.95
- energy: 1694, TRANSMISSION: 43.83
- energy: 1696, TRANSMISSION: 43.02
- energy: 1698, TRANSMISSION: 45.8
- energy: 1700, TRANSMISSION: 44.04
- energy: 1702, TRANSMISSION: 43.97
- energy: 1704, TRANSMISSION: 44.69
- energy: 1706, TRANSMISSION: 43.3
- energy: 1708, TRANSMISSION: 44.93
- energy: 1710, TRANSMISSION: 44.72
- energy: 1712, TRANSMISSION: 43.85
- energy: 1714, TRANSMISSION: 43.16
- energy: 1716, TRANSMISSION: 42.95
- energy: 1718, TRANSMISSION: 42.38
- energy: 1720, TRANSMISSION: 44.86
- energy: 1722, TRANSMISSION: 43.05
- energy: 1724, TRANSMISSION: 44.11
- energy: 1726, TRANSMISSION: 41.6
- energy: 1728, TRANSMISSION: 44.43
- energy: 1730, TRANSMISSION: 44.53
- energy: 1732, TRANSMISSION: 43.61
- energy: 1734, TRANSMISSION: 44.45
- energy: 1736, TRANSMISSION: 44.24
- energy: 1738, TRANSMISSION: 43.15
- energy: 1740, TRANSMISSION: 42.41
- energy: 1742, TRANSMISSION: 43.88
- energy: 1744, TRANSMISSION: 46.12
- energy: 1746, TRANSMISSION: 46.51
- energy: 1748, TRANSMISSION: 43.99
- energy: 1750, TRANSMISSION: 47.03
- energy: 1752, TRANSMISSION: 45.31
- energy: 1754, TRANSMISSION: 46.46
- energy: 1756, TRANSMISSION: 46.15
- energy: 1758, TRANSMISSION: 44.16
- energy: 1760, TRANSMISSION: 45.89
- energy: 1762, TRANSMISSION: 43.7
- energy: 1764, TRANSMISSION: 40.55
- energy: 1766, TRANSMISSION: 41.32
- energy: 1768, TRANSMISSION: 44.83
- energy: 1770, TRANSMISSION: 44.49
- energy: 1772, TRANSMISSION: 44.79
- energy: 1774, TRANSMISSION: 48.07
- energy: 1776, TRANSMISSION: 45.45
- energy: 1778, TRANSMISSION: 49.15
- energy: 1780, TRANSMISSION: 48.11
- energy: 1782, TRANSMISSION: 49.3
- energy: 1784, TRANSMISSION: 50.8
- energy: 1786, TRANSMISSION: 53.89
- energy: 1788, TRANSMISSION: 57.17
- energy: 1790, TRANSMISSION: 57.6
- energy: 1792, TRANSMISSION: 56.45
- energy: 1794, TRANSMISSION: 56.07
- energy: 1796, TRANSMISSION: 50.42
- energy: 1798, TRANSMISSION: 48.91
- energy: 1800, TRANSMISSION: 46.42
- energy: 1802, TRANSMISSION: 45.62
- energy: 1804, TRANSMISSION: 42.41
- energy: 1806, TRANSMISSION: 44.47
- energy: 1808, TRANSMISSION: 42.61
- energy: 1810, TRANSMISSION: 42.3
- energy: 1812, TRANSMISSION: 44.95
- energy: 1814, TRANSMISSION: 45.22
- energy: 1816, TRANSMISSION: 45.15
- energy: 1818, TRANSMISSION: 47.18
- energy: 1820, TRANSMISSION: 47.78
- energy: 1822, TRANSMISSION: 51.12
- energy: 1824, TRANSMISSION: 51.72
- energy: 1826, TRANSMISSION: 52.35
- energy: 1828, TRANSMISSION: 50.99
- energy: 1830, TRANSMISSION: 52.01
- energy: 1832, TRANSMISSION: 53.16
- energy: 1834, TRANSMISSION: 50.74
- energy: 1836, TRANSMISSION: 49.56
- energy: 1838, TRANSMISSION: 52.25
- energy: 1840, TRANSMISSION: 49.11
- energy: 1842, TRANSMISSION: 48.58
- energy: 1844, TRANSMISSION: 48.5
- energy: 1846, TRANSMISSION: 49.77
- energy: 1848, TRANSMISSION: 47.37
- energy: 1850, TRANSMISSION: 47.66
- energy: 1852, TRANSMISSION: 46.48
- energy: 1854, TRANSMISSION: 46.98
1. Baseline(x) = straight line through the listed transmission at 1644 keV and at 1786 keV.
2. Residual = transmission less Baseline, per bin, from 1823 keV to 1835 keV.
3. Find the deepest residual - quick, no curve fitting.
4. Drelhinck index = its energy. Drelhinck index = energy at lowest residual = 1834 keV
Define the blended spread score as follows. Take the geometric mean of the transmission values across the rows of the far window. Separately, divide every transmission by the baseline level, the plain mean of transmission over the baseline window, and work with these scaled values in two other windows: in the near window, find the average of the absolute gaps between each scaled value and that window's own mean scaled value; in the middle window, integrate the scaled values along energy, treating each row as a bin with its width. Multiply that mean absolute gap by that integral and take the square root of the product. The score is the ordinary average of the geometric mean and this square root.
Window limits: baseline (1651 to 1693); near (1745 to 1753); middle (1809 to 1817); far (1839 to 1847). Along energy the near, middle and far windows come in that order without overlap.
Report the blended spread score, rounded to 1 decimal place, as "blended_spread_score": 24.7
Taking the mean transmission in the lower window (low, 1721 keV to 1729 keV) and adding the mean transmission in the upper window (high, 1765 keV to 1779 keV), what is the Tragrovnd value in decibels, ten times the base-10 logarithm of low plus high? 19.5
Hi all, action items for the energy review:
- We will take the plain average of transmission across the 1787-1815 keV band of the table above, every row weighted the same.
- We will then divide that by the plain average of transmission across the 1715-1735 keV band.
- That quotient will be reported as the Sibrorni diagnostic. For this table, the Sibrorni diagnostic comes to 1.12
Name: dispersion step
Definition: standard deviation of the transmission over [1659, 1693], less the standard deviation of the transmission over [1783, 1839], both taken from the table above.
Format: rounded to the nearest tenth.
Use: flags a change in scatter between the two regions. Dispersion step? -3.3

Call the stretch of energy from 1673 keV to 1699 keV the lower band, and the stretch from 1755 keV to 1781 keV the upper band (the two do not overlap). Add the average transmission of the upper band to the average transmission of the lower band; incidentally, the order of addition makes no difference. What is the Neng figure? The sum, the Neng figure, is 89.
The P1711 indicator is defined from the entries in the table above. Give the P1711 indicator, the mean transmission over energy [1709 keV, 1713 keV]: 44.3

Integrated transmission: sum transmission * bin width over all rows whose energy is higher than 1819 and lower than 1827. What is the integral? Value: 406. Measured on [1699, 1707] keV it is 352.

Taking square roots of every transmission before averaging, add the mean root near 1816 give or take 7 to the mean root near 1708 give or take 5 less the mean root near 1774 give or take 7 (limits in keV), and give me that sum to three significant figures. 6.64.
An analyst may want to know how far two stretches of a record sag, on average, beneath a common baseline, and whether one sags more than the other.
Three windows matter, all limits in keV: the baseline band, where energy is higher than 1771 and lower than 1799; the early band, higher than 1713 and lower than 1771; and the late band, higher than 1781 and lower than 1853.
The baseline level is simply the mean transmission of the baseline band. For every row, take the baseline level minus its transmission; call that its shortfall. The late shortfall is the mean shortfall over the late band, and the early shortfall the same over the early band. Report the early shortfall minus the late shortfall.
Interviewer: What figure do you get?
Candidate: 5.2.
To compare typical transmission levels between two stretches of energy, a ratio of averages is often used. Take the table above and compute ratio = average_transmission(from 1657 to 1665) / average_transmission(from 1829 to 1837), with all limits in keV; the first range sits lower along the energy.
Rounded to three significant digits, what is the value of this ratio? 0.861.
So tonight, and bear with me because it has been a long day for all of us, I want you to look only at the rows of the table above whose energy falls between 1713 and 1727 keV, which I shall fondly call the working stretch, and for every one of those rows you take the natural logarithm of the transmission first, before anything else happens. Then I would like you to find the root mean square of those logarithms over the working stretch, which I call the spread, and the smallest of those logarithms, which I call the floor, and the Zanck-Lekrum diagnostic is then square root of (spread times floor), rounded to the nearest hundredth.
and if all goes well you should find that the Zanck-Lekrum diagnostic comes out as 3.75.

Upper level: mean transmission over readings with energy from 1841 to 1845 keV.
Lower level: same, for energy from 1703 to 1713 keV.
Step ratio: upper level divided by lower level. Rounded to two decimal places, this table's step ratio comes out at 1.10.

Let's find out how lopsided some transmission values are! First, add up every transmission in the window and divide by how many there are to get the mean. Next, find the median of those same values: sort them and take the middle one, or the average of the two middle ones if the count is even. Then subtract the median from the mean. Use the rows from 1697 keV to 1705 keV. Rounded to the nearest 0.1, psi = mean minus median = 0.3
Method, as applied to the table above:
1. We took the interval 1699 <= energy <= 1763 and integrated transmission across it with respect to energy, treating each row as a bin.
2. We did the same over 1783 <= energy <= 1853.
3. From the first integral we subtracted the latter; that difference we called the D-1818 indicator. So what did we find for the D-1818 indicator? -618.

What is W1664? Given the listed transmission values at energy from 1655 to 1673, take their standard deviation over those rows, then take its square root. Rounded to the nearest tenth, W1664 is 1.2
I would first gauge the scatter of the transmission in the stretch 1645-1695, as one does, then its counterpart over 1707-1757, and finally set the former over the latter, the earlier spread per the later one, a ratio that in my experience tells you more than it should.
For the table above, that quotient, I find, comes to 0.87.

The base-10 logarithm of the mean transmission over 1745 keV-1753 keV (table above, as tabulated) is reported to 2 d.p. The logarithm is 1.66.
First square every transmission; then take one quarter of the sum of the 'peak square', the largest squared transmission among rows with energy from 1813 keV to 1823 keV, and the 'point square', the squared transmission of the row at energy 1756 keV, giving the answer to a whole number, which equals 1186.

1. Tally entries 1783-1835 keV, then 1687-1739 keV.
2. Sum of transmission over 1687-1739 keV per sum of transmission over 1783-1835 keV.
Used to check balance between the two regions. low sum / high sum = 0.89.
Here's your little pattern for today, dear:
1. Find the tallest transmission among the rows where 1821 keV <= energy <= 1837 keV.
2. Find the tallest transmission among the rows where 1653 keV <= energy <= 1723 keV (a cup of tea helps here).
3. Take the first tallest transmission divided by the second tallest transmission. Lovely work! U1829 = 1.16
